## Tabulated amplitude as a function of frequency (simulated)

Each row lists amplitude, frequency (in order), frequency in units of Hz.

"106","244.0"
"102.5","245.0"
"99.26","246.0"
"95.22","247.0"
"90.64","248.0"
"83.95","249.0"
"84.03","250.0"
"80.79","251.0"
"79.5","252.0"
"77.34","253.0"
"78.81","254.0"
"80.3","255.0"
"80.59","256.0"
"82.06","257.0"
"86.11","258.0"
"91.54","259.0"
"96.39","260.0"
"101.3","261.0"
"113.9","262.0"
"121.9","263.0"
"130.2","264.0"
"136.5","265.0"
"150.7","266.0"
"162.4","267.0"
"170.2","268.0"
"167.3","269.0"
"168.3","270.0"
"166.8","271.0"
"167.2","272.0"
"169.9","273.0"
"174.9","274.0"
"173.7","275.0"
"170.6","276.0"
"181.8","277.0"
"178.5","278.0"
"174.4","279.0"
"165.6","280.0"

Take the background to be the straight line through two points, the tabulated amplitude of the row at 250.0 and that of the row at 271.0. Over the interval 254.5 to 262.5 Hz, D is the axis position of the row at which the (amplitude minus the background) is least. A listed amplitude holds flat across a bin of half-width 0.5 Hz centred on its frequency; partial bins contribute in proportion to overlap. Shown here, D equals 257.0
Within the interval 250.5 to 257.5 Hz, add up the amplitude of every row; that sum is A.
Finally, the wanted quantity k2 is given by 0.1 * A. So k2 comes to 56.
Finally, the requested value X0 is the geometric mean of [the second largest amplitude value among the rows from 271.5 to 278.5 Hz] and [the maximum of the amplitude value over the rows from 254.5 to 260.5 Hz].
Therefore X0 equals 131.2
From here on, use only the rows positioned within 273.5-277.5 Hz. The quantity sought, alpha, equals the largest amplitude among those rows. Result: 181.8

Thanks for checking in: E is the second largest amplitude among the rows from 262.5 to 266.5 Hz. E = 136.5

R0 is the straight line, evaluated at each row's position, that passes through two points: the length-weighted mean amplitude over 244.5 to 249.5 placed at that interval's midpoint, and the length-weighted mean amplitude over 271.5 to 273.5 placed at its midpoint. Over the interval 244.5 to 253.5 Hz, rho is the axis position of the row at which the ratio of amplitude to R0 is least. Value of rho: 253.0 Hz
